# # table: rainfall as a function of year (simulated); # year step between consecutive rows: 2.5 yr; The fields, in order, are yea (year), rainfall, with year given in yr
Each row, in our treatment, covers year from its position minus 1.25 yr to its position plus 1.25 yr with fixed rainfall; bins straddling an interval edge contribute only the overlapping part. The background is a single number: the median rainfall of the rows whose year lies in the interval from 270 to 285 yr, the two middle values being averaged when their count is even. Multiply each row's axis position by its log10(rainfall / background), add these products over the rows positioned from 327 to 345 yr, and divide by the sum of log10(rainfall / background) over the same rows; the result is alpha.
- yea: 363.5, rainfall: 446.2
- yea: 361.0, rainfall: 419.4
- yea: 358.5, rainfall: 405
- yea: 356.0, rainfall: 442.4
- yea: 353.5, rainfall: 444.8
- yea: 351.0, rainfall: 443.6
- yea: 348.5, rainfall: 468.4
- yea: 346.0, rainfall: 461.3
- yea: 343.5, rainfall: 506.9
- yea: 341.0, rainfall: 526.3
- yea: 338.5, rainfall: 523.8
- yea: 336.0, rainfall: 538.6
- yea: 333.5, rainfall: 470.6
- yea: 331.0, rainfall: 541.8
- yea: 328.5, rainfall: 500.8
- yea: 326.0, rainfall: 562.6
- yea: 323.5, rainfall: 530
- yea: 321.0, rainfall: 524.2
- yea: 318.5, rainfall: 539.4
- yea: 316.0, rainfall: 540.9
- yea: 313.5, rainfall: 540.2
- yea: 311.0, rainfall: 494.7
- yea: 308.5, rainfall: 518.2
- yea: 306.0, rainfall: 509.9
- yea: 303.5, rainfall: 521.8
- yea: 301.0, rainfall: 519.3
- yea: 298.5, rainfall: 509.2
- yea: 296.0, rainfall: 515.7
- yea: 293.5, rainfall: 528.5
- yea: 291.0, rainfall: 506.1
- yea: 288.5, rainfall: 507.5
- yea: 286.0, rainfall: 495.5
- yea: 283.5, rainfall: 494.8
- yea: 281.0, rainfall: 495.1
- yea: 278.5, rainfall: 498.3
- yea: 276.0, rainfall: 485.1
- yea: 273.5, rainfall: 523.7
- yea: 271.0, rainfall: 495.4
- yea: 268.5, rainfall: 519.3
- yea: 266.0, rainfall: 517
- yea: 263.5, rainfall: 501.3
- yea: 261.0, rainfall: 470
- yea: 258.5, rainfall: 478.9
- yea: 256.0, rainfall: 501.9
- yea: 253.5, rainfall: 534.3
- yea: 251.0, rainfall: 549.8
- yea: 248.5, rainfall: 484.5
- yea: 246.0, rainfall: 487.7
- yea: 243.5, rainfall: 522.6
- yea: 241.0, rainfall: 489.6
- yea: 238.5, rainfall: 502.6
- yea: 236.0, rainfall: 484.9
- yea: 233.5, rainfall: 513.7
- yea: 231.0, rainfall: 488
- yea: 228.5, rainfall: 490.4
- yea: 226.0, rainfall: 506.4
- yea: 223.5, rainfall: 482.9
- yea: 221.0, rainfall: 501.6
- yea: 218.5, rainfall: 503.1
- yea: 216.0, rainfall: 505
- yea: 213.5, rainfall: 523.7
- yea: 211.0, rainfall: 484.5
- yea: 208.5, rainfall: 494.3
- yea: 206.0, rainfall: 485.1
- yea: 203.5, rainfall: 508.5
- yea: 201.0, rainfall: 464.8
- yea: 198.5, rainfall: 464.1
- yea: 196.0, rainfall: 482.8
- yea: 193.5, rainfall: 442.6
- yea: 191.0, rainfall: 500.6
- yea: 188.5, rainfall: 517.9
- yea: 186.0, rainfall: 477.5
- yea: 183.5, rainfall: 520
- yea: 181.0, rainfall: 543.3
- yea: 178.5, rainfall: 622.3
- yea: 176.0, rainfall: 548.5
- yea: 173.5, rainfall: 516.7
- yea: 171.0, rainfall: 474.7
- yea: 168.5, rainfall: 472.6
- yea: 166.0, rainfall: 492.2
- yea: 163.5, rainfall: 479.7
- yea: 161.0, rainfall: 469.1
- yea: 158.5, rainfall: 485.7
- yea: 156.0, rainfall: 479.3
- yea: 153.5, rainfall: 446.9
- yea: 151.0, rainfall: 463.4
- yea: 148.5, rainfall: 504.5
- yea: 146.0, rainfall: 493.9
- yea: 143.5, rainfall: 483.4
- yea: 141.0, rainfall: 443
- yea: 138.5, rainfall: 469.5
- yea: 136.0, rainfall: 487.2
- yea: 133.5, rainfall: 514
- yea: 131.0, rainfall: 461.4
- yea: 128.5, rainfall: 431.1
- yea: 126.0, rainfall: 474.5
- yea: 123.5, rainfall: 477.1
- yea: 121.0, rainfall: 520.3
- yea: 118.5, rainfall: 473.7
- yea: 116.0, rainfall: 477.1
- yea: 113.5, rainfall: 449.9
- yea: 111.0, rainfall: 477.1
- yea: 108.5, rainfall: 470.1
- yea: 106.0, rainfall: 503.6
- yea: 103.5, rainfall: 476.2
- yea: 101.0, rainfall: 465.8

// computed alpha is 336.8 yr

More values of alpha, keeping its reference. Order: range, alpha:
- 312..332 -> 321.8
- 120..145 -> 134.6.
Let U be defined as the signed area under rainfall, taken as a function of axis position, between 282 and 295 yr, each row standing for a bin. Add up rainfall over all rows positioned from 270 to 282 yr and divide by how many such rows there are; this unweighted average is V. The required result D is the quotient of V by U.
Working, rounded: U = 6584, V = 500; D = 0.0759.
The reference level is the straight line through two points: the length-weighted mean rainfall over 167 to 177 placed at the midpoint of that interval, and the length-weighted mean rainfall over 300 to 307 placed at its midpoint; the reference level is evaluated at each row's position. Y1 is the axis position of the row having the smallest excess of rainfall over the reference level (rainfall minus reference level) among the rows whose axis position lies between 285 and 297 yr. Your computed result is 286.0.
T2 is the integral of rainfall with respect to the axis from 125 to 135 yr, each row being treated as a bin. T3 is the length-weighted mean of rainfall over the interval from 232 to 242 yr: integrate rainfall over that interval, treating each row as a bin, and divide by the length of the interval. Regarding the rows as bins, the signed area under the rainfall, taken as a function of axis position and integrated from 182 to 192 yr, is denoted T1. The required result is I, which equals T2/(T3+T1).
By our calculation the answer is 0.85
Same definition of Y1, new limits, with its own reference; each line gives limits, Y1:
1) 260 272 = 261.0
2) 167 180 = 168.5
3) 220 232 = 223.5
